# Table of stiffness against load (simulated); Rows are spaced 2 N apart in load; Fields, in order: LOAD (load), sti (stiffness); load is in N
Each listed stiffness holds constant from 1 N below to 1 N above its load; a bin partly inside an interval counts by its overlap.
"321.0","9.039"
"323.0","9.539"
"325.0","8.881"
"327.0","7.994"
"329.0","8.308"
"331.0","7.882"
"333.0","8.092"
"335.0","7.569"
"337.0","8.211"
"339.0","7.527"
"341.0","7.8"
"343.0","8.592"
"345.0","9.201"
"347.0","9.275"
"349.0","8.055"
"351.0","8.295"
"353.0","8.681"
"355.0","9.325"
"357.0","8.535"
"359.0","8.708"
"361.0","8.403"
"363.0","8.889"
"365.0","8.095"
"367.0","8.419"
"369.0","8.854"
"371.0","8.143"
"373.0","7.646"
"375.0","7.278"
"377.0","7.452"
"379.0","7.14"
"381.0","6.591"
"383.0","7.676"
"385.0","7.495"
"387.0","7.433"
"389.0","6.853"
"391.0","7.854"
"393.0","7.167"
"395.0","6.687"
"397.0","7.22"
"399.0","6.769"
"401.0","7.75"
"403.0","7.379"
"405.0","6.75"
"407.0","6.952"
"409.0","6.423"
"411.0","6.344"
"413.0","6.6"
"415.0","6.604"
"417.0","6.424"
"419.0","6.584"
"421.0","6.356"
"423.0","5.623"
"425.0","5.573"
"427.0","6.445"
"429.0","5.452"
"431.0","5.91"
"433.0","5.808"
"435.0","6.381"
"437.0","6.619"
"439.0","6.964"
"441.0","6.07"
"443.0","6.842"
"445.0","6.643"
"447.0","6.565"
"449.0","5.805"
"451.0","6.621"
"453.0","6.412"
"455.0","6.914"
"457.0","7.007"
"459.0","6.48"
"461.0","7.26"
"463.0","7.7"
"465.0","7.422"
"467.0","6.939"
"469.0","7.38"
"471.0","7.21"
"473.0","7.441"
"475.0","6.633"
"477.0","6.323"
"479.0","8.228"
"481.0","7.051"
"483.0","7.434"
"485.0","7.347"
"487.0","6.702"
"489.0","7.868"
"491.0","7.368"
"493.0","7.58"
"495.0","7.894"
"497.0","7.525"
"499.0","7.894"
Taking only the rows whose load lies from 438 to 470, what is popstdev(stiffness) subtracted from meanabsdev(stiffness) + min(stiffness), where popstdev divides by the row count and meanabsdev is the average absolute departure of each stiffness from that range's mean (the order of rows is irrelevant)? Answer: 5.7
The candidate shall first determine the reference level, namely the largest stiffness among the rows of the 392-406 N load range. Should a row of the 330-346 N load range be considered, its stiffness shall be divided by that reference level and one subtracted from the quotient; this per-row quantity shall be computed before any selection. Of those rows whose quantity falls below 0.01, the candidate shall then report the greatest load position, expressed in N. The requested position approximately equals 341.0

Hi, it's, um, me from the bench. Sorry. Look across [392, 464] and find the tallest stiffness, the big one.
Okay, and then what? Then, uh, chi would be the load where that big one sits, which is 401.0 N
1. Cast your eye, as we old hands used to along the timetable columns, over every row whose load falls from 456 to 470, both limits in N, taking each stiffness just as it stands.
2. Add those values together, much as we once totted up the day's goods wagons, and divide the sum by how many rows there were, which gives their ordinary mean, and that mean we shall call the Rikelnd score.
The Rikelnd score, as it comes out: 7.17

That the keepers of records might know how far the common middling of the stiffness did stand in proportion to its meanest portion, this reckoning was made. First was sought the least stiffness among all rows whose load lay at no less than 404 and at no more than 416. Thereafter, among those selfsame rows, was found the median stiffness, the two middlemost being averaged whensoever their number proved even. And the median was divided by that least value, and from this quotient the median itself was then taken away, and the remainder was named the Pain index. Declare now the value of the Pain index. -5.6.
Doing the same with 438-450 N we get -5.5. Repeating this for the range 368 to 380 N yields -6.5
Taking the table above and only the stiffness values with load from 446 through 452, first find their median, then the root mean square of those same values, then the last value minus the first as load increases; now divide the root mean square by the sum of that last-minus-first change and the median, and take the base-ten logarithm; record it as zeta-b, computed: -0.019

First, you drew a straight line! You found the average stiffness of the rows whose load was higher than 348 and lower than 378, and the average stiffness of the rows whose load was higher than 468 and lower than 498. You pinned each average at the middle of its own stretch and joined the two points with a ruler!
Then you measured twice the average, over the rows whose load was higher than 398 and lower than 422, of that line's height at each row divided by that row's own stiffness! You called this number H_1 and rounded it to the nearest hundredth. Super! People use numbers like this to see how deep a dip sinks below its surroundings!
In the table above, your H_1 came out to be 2.36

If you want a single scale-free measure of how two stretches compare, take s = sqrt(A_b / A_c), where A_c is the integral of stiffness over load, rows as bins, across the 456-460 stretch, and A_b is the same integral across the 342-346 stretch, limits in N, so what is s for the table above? 1.15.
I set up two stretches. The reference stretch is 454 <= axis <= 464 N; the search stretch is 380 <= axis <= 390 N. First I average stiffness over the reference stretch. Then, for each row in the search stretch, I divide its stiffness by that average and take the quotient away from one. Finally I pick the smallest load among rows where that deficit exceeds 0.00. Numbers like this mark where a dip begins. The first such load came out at 381.0 N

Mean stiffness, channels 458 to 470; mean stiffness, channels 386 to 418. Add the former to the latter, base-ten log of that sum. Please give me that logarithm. 1.15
